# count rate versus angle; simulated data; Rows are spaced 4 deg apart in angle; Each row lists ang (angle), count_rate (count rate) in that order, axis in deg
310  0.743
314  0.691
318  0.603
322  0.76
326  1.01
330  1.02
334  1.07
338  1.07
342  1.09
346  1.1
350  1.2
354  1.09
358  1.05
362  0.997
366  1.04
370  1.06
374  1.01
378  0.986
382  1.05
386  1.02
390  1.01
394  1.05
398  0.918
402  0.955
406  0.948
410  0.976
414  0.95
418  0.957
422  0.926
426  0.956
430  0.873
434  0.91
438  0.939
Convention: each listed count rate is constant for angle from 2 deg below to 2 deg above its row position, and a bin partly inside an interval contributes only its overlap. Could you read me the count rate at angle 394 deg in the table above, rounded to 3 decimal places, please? 1.050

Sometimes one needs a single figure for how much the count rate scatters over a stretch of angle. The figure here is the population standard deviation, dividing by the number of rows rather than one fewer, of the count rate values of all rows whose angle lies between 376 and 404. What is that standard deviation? 0.05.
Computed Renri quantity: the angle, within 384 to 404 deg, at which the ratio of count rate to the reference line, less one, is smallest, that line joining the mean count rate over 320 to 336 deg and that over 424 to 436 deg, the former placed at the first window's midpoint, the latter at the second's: 398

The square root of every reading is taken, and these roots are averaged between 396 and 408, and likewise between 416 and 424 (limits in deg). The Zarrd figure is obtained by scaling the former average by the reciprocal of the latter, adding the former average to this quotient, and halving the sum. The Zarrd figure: 0.98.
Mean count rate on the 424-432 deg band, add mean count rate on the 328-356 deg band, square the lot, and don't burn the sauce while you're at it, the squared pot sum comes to 4.02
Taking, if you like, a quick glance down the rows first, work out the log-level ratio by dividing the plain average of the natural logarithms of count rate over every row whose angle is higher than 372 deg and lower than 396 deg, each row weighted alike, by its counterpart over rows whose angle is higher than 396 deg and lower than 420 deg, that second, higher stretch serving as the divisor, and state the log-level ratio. -0.4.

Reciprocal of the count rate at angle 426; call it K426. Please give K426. 1.05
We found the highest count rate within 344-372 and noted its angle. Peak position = 350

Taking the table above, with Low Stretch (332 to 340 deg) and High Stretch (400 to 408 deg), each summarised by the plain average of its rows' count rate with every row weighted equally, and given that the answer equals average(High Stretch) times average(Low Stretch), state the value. 1.02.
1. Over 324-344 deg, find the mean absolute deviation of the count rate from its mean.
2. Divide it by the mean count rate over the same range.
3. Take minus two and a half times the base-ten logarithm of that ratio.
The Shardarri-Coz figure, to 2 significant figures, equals 3.9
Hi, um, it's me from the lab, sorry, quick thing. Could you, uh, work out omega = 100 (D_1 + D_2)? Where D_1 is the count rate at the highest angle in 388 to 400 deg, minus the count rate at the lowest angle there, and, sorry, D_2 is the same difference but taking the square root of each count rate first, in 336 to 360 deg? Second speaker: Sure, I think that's -10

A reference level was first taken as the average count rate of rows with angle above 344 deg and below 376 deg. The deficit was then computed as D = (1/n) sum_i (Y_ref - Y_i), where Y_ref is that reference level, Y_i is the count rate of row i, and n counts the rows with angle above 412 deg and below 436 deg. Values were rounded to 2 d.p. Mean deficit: 0.14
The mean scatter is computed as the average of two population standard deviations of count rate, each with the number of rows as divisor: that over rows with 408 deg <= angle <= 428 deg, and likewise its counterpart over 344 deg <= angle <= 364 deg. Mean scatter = 0.042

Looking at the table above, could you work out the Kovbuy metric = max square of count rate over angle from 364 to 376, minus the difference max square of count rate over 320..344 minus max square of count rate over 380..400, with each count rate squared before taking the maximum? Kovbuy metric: 1.04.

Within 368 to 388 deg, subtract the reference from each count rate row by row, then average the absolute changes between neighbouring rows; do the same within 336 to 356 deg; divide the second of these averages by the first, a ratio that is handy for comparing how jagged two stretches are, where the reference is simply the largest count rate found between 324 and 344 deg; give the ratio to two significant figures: 1.4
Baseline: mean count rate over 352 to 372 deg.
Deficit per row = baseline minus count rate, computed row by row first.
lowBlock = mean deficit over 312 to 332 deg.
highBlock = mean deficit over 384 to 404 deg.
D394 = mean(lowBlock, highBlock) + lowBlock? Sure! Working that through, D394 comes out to 0.37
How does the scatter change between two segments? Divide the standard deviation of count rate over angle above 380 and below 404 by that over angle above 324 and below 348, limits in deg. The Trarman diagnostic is 1.4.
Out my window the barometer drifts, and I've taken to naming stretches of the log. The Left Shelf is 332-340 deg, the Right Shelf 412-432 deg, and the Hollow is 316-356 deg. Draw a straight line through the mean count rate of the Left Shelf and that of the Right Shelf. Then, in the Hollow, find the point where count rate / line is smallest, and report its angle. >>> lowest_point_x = 318 deg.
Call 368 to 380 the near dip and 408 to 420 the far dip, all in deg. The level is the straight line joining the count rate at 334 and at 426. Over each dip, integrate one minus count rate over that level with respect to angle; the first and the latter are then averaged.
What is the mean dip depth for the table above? 0.07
